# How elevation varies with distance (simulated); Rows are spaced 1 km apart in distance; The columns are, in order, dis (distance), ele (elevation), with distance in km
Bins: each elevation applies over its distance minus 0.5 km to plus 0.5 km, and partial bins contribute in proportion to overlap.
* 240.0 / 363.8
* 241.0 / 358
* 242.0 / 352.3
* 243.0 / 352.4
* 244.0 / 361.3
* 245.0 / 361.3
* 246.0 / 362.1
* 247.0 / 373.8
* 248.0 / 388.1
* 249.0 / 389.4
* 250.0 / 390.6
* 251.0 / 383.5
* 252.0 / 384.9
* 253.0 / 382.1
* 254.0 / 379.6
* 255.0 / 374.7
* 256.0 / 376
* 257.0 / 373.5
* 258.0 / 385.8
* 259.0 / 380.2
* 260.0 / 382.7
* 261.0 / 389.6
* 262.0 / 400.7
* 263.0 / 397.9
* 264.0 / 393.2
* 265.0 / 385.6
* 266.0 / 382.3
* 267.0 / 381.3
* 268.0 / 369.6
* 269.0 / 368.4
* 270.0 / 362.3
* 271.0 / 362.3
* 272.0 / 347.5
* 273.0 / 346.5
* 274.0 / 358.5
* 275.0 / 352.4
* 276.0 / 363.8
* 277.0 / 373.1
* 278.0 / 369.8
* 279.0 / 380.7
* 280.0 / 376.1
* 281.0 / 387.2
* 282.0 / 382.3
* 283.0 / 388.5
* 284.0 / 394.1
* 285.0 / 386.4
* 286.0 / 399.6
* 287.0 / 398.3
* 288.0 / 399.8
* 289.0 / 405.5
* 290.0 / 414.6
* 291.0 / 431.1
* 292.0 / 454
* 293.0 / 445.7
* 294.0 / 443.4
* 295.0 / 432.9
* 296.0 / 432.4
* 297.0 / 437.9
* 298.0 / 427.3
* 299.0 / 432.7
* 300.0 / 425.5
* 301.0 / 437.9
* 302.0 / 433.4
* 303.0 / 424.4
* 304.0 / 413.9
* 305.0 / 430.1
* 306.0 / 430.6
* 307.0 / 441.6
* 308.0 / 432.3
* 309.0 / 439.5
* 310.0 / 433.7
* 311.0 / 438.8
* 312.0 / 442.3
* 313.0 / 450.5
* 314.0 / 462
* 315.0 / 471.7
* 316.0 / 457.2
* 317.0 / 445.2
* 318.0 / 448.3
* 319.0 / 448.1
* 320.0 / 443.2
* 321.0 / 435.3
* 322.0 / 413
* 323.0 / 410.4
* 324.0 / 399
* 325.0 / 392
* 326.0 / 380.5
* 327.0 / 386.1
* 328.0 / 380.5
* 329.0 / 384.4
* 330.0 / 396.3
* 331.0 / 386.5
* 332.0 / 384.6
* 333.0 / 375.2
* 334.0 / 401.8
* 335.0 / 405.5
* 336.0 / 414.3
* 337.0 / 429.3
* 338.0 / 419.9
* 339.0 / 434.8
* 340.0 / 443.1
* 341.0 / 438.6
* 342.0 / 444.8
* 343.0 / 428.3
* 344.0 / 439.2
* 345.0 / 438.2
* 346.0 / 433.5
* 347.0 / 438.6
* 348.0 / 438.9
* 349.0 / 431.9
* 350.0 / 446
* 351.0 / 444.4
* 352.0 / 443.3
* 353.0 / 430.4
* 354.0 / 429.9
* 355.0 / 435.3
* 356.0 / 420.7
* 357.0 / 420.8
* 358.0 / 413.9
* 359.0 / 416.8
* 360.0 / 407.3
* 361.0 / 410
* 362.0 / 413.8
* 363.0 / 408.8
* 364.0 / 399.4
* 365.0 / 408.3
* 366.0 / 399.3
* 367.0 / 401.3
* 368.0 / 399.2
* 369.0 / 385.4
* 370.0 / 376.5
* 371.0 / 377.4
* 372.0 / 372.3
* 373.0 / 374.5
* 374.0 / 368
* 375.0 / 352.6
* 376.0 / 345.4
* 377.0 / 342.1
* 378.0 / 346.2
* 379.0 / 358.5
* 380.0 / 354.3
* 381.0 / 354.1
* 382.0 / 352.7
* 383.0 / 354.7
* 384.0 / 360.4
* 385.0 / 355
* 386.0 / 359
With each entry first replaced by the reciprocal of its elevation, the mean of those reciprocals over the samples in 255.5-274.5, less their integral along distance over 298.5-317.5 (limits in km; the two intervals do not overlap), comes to -0.0406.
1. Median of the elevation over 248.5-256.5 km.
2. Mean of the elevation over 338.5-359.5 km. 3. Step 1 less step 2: -51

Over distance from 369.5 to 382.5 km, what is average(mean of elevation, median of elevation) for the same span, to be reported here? 357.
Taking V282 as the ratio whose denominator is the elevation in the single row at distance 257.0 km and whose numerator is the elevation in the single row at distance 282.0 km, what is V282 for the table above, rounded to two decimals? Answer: 1.02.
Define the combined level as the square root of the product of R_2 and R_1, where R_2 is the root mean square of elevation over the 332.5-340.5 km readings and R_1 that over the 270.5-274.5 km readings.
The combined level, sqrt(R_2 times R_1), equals 384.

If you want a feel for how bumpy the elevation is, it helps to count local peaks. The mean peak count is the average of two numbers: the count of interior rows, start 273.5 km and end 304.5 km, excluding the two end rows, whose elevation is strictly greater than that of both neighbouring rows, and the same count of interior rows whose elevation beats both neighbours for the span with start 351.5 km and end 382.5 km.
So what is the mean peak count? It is 9.0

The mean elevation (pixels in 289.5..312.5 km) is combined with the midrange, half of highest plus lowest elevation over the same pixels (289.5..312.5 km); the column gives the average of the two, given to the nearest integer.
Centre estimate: 434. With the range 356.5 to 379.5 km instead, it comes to 384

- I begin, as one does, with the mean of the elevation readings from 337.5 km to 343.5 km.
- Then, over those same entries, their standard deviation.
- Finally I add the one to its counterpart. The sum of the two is 444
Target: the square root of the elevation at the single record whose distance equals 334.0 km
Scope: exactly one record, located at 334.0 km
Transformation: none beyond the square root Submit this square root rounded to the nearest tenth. 20.0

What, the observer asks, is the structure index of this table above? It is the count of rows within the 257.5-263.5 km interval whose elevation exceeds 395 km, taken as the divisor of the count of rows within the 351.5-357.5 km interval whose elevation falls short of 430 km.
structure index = 1.5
